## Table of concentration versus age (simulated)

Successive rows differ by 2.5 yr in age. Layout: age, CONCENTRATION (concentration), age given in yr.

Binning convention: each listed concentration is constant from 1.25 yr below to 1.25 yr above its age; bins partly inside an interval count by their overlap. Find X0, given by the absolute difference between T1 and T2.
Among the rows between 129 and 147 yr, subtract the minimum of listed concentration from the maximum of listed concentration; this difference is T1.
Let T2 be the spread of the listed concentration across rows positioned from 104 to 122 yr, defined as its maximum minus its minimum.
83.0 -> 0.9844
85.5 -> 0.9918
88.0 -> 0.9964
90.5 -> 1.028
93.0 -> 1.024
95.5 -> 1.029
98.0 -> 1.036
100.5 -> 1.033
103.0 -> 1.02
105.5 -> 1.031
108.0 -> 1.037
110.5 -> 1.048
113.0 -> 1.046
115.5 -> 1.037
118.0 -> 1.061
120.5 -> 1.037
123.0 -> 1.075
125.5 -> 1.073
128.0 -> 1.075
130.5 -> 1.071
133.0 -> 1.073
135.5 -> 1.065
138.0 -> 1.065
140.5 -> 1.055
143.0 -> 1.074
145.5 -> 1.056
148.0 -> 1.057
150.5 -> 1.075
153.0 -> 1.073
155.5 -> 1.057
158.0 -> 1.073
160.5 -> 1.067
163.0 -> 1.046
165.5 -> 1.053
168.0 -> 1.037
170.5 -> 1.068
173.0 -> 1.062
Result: 0.011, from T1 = 0.019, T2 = 0.030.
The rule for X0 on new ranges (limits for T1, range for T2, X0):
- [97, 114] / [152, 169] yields 0.008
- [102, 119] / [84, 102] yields 0.003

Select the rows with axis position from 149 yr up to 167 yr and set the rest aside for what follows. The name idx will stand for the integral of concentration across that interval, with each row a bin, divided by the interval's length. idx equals 1.06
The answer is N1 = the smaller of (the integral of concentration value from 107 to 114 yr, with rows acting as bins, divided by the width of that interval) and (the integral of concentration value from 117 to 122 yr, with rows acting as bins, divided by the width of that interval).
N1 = 1.04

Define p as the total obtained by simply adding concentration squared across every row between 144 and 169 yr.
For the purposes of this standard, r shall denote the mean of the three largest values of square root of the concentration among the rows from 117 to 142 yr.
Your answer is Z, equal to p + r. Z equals 12.3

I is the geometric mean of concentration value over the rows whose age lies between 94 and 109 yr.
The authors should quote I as 1.03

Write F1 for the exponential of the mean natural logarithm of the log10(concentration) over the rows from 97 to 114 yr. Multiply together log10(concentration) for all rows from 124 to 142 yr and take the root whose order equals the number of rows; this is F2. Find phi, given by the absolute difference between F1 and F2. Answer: 0.014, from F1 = 0.015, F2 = 0.0285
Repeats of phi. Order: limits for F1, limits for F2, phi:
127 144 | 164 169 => 0.010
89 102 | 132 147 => 0.014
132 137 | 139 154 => 0.002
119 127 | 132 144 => 0.003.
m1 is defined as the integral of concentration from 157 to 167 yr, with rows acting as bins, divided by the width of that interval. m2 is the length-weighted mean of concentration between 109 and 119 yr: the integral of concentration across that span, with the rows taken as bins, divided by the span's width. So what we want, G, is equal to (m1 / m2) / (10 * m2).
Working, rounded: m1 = 1.059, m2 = 1.05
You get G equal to 0.097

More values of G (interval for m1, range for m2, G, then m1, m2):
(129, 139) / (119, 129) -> 0.094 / 1.069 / 1.06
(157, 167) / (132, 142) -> 0.093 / 1.059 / 1.06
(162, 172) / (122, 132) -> 0.091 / 1.051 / 1.07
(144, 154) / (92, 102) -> 0.100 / 1.065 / 1.03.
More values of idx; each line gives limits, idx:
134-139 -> 1.07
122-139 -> 1.07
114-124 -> 1.05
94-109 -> 1.03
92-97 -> 1.03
